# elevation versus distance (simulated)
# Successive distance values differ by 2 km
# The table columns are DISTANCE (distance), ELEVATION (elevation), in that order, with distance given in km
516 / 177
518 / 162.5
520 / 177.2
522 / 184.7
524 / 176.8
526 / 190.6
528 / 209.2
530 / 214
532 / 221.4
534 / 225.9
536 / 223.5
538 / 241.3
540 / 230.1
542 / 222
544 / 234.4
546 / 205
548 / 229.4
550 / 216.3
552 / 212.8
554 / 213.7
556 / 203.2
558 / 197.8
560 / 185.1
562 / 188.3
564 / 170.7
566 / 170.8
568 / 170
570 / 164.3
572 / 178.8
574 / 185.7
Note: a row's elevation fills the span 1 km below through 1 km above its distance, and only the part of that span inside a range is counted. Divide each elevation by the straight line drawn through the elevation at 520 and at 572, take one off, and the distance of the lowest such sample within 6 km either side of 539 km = 542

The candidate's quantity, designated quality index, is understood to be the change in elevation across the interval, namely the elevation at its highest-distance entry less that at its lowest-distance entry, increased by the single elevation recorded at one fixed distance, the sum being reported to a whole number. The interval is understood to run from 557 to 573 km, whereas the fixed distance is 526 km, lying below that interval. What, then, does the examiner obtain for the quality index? 172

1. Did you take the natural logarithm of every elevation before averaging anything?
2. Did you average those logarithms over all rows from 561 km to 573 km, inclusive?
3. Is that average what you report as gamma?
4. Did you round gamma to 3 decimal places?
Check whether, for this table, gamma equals 5.157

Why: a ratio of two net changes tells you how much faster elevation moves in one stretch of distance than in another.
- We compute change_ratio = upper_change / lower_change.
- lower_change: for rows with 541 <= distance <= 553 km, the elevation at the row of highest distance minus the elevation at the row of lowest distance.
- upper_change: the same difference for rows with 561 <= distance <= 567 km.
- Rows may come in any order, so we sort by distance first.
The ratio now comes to 1.9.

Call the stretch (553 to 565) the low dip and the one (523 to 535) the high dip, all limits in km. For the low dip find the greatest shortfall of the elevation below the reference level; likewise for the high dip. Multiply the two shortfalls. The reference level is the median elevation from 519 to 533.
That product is 275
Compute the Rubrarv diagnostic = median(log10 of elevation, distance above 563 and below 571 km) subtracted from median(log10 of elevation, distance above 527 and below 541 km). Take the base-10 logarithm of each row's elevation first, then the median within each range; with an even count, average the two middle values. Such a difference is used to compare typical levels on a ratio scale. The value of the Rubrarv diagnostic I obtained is 0.12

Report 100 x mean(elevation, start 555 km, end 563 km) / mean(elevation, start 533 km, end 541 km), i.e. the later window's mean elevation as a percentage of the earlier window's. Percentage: 84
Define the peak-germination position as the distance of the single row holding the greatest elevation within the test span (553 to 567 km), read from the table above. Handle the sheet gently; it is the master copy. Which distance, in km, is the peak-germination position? 554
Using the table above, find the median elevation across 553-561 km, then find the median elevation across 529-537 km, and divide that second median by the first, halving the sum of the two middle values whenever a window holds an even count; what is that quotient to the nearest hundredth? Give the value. 1.11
